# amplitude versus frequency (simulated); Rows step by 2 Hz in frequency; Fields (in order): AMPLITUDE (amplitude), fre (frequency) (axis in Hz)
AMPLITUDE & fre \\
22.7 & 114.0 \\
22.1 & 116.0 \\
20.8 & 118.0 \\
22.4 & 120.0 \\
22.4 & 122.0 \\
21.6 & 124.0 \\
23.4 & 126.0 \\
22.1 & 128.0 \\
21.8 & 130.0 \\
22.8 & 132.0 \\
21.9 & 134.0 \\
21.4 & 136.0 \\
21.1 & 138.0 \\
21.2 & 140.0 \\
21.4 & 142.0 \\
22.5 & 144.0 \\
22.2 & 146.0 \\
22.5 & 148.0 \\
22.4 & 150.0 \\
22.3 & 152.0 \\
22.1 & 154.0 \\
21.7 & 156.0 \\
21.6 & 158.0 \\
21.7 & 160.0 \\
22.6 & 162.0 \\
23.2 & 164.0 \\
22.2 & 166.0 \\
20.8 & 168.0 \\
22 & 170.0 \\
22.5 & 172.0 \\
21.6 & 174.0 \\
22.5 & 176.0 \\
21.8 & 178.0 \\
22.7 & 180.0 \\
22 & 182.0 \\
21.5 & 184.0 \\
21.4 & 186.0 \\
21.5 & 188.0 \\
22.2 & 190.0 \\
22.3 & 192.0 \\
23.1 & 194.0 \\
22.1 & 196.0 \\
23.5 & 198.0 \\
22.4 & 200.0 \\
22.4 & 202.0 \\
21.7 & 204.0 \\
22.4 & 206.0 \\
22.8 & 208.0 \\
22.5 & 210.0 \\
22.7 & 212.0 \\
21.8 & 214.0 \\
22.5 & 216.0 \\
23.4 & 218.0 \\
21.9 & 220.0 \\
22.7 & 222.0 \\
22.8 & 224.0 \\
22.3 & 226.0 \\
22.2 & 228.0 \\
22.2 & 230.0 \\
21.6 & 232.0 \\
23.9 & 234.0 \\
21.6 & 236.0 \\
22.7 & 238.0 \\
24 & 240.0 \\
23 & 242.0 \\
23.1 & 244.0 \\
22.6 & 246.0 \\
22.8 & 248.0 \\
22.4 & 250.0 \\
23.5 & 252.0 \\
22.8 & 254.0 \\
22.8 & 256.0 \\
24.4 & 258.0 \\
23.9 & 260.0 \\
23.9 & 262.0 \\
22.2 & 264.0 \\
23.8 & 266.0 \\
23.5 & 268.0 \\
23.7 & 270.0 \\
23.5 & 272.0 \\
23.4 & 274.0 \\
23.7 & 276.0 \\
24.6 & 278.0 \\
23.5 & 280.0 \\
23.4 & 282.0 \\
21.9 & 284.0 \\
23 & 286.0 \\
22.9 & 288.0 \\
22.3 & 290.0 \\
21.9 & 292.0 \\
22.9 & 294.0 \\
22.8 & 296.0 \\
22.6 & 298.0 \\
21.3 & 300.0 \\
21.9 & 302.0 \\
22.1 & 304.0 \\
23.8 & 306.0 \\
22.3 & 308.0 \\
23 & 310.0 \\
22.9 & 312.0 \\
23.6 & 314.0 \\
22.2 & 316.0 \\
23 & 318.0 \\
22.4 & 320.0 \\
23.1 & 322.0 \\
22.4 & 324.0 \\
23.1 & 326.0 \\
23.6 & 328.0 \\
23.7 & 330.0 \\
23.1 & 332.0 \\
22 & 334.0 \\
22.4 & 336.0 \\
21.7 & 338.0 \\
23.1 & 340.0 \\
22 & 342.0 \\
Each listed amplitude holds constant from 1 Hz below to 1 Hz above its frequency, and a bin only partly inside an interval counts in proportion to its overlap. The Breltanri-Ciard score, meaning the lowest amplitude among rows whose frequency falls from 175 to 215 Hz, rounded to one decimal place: 21.4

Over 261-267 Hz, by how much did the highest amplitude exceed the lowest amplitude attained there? 1.7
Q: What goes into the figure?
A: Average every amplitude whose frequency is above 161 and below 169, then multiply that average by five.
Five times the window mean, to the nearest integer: 111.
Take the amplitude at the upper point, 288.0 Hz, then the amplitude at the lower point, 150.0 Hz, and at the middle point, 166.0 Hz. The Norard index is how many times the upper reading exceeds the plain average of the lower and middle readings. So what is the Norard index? 1.03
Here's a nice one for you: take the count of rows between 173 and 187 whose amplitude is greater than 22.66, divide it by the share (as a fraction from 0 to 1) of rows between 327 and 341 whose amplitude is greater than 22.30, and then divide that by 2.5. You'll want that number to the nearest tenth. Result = 0.6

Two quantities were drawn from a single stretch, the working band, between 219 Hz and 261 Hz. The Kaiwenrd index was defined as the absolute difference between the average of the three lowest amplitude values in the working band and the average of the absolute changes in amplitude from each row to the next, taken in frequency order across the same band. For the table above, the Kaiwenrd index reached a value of 20.9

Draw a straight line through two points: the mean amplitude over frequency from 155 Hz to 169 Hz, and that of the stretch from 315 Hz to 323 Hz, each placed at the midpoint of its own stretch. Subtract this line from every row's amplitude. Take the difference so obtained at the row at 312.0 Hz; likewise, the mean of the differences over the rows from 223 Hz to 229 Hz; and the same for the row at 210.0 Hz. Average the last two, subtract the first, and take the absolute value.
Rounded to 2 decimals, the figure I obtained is 0.01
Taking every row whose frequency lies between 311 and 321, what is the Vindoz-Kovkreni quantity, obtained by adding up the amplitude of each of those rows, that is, 114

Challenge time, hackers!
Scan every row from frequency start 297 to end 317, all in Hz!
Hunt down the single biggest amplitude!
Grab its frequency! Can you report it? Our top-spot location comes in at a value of 306.0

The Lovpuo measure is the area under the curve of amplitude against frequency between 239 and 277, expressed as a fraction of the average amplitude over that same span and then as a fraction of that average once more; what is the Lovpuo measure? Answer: 1.63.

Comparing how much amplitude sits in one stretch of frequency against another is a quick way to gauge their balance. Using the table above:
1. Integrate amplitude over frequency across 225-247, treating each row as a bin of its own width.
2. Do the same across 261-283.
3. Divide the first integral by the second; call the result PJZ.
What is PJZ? 0.961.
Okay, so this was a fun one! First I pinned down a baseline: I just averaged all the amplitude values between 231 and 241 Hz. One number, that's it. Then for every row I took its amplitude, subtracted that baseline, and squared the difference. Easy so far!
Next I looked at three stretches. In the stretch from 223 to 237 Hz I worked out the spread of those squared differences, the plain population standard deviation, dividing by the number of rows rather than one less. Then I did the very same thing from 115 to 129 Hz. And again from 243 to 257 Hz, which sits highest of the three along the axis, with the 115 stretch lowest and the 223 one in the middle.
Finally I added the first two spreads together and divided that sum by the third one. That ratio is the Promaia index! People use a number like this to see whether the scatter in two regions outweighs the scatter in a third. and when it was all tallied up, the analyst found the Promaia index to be 10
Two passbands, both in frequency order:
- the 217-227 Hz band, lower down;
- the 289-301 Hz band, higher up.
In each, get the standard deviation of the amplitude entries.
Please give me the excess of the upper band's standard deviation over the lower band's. 0.05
